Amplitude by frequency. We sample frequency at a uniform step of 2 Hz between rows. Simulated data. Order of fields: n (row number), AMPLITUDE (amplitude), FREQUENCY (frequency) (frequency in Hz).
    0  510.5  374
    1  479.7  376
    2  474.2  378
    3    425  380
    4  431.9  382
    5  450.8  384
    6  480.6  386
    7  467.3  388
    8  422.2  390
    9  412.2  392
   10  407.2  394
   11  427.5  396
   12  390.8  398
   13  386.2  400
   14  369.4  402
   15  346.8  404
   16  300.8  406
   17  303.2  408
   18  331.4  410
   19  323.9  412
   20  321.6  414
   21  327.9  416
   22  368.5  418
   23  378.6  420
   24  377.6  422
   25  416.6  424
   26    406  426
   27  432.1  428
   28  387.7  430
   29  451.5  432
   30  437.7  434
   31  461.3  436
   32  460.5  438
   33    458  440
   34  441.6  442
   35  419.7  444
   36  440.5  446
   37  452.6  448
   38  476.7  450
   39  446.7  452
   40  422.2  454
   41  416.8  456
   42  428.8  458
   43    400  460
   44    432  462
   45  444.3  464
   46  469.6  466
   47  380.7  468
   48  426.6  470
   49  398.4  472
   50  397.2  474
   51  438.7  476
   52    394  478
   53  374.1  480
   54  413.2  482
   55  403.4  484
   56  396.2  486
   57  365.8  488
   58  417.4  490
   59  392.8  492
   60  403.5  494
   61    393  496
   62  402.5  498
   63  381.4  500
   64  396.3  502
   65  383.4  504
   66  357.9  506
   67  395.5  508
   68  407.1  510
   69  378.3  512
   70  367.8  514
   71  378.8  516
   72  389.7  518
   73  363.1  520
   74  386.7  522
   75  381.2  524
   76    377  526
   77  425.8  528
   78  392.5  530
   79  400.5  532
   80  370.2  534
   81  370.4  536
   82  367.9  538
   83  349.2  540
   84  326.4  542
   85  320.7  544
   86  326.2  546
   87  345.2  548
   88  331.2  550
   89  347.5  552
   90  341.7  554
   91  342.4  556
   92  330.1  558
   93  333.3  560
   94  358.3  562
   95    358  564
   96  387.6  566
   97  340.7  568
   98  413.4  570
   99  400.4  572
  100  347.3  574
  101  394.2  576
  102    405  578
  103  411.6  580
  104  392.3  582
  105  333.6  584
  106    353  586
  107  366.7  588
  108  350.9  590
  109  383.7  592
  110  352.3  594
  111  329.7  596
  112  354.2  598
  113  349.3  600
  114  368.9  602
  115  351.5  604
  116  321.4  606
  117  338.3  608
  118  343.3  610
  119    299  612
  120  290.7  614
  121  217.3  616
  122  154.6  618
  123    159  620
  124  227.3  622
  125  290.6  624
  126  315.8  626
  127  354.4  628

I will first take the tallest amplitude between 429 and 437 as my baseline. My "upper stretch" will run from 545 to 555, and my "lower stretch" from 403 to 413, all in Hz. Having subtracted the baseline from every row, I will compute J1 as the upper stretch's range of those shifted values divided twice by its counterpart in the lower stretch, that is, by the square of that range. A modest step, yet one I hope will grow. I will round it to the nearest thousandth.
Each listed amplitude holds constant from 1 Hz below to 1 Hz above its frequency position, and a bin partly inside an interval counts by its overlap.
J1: 0.010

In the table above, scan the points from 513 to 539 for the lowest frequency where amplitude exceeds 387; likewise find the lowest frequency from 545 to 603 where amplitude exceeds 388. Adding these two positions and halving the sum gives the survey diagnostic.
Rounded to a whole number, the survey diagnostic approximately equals 544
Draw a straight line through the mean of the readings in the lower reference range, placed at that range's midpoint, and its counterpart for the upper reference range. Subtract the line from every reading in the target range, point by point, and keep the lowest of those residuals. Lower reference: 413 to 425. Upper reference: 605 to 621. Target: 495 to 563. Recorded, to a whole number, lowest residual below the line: 20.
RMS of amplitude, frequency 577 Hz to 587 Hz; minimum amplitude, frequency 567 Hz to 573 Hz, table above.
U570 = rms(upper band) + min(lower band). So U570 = 721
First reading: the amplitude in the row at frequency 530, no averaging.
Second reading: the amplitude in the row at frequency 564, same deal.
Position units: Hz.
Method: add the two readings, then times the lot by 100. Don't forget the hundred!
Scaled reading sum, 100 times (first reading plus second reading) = 75050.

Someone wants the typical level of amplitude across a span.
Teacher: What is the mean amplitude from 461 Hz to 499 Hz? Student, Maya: 408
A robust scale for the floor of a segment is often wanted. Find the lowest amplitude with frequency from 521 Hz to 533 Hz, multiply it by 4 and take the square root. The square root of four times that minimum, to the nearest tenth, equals 38.8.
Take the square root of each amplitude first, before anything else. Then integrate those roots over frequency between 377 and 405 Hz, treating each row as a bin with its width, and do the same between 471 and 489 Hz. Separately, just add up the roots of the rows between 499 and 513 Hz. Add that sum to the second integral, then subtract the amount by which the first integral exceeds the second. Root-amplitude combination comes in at 281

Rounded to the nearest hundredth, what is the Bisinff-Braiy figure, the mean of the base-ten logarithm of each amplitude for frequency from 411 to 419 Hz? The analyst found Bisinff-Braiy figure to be 2.52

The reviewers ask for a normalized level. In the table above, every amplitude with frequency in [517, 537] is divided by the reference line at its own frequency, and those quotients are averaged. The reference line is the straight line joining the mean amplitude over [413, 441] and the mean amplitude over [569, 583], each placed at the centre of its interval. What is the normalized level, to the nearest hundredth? 0.97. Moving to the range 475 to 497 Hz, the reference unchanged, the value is 0.99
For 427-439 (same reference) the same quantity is 1.08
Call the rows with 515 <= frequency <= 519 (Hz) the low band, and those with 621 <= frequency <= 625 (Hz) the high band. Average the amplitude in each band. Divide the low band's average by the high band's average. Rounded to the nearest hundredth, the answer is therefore 1.48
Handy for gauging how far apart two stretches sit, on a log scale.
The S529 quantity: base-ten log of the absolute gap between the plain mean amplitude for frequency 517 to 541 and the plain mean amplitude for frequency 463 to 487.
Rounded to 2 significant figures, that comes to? 1.5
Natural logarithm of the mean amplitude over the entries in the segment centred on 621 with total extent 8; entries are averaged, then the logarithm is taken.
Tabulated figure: 5.34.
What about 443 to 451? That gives 6.10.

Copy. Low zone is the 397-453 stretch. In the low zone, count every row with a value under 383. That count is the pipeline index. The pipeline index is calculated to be 11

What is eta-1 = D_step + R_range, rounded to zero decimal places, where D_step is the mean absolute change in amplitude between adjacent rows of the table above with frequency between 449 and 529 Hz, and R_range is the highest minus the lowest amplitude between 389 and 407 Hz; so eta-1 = 150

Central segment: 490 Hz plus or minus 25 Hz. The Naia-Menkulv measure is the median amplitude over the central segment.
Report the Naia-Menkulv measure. 396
